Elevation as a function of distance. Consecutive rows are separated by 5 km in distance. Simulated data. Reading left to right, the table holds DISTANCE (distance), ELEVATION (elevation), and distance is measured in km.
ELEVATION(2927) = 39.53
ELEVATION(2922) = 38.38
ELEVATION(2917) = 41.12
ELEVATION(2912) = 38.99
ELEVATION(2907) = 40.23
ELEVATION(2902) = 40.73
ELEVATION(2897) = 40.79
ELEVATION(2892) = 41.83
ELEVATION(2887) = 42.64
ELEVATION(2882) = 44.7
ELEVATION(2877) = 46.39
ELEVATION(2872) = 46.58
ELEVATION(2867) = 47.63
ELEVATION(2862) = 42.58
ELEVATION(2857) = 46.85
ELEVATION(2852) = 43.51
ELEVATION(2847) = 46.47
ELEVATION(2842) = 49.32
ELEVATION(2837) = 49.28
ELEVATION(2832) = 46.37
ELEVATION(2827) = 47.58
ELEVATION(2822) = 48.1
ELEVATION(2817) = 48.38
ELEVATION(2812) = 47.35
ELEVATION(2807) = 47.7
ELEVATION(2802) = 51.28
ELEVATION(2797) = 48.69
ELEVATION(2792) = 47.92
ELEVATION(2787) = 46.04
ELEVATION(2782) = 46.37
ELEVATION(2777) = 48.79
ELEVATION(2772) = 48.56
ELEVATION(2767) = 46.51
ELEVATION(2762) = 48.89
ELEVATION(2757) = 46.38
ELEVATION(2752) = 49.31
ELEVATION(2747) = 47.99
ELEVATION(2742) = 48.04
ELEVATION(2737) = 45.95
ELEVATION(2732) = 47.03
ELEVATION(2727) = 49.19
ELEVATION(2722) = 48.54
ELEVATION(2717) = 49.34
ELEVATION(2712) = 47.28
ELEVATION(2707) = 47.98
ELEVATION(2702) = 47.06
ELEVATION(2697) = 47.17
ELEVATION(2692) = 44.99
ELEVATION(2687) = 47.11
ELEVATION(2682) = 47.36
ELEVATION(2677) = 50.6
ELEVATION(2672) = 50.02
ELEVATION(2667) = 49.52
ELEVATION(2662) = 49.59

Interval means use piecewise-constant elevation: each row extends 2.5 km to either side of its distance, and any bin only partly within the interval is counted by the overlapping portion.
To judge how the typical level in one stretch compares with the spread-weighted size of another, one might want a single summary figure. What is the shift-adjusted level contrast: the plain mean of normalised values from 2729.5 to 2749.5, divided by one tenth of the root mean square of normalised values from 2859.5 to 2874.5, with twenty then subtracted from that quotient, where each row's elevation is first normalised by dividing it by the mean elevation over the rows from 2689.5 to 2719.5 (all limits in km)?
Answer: -9.6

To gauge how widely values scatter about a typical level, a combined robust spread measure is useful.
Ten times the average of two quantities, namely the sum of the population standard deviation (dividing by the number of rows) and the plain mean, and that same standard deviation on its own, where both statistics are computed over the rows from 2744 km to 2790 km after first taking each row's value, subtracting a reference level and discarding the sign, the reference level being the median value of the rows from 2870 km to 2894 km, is 27.1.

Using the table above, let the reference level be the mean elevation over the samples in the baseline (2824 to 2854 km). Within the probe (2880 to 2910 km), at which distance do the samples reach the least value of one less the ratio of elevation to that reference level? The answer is 2882 km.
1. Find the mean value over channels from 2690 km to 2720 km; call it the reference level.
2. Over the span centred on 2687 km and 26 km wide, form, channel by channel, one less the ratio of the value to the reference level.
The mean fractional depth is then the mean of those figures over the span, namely -0.003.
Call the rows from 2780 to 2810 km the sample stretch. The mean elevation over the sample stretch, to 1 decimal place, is 48.0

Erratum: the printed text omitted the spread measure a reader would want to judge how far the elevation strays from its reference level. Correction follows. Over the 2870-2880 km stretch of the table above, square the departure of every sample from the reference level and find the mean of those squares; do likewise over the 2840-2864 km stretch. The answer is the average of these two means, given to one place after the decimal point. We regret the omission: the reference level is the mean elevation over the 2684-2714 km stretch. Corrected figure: 3.8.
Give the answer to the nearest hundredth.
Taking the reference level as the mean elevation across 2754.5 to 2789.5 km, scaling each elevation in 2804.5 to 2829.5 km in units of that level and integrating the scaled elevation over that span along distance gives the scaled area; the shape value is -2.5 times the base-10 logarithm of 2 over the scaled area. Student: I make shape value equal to 2.75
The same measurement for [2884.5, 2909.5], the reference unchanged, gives 2.59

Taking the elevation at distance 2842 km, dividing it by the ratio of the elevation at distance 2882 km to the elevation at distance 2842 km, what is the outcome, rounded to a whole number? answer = 54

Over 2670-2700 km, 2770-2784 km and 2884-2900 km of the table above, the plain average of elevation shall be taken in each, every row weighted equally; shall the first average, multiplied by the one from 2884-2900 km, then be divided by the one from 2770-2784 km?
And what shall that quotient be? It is 41.7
